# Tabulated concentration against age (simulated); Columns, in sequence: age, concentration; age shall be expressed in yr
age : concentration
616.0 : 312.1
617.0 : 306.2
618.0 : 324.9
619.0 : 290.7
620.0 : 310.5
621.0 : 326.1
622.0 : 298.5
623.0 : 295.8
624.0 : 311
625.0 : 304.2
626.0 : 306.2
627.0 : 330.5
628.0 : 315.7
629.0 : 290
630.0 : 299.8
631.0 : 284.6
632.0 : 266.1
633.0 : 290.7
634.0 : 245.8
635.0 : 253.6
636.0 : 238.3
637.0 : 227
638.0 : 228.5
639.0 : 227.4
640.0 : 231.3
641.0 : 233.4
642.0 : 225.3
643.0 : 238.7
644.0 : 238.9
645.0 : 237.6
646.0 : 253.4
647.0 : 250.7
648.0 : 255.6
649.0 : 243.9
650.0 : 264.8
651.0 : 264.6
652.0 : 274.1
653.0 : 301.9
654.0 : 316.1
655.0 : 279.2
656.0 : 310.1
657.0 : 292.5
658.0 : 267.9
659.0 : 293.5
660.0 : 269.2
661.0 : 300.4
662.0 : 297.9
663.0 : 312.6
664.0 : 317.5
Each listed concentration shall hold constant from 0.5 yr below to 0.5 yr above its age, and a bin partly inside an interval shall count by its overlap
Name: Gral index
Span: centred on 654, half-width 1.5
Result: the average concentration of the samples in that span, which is 299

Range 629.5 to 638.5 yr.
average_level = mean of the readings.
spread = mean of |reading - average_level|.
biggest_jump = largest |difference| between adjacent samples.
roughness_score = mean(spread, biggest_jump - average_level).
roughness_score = -96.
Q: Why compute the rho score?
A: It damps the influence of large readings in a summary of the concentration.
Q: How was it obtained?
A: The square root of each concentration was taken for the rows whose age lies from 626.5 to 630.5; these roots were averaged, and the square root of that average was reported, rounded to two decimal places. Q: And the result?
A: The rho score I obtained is 4.19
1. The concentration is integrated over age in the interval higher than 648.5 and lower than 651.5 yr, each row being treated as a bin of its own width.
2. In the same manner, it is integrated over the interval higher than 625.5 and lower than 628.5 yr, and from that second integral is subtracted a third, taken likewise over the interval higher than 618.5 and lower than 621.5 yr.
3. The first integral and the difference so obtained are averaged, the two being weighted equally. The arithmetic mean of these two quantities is 399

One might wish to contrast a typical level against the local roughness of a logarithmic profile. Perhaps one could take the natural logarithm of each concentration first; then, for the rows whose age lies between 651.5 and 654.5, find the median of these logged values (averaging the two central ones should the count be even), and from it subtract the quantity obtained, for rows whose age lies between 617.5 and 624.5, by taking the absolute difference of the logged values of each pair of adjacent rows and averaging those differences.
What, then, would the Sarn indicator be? 5.65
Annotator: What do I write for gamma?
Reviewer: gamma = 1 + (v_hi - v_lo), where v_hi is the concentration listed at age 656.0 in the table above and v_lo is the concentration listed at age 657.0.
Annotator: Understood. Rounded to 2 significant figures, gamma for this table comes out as 19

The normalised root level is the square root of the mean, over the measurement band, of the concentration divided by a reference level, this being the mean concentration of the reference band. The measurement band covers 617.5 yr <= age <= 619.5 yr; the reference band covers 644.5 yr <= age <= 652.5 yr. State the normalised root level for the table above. 1.10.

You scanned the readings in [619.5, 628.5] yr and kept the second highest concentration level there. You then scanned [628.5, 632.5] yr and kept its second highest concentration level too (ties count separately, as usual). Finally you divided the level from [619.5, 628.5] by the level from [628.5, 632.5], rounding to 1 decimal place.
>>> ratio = 1.1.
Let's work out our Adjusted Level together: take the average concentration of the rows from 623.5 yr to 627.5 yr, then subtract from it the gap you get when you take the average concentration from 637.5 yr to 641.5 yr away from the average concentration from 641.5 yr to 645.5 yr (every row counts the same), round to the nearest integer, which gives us 308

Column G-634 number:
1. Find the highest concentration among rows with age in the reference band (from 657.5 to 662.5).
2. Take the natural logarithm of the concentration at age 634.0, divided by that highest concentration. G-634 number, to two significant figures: -0.20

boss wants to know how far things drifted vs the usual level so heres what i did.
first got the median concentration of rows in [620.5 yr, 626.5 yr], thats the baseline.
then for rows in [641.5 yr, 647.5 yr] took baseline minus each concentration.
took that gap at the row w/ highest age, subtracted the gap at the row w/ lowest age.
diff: -25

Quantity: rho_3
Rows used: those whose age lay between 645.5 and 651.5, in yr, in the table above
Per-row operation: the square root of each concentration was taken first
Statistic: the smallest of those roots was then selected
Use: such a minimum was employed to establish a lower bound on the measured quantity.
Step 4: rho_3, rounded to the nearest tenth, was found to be 15.6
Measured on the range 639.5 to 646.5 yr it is 15.0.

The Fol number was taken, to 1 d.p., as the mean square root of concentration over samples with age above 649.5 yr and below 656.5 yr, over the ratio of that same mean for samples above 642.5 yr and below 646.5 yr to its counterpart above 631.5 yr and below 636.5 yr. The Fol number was 17.5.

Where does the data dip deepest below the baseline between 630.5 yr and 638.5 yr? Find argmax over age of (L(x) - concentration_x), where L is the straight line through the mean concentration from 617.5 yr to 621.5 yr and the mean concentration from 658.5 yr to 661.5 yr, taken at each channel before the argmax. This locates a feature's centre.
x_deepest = 637.0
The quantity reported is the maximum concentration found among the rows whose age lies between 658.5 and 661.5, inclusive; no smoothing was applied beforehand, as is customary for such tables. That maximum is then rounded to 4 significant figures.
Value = 300.4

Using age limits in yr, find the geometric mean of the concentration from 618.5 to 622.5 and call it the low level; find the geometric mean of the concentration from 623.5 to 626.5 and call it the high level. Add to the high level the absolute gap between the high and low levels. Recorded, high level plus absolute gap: 308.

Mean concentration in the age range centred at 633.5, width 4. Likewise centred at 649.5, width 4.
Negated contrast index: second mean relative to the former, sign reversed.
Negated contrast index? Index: -0.97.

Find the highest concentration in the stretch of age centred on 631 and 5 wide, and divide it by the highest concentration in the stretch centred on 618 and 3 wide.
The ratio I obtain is 0.92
